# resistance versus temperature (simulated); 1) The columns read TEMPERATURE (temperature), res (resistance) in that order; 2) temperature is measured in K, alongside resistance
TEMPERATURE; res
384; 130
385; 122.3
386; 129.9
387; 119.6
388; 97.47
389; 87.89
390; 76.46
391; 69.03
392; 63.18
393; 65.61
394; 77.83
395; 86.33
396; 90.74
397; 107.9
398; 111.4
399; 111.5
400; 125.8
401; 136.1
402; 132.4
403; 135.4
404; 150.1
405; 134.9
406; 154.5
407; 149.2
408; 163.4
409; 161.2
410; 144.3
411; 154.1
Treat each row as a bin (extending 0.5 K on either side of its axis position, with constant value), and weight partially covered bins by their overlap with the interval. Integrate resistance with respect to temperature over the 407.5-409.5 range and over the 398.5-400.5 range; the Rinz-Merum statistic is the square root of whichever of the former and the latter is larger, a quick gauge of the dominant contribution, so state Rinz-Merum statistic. 18.0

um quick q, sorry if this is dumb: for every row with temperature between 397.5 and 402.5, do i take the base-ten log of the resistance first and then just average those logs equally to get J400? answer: 2.09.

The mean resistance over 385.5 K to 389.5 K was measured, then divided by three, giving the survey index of 36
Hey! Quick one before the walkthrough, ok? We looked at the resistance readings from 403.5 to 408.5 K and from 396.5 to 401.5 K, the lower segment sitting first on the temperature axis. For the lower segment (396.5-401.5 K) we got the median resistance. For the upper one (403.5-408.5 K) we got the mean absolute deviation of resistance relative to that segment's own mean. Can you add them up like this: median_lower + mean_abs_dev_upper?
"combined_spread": 118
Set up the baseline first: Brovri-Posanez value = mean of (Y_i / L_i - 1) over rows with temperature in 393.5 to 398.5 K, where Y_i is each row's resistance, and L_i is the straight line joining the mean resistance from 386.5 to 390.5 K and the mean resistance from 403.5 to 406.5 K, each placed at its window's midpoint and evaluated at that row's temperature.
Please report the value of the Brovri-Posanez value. -0.20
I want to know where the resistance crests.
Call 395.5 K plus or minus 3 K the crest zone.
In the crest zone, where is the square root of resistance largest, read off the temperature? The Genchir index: 398 K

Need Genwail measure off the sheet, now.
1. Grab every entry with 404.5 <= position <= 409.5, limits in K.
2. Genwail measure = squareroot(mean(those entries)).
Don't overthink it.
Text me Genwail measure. 12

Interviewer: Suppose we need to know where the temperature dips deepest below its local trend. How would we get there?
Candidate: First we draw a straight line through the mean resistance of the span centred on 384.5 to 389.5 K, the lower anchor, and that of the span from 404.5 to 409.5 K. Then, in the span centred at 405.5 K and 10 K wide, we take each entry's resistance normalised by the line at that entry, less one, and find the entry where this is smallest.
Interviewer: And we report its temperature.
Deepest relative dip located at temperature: 405 K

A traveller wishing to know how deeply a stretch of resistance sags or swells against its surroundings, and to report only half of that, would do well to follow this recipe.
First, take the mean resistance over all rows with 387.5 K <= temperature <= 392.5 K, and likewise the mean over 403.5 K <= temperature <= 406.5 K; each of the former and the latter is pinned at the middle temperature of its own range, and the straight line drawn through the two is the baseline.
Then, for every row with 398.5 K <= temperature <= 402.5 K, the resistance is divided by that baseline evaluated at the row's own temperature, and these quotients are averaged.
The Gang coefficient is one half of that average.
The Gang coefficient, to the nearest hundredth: 0.50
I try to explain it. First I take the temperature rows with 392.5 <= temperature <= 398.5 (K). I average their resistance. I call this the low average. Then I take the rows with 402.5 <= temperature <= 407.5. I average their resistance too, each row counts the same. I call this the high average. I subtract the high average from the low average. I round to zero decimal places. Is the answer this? -55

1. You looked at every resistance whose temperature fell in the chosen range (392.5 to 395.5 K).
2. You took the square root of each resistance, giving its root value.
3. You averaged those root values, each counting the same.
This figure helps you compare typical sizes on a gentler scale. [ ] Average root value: 8.7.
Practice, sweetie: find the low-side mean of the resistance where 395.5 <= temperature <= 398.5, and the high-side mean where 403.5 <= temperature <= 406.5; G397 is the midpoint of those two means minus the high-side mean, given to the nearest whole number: -22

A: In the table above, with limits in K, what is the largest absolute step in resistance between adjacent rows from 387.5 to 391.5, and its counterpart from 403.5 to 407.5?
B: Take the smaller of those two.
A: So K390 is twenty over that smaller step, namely 1.75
